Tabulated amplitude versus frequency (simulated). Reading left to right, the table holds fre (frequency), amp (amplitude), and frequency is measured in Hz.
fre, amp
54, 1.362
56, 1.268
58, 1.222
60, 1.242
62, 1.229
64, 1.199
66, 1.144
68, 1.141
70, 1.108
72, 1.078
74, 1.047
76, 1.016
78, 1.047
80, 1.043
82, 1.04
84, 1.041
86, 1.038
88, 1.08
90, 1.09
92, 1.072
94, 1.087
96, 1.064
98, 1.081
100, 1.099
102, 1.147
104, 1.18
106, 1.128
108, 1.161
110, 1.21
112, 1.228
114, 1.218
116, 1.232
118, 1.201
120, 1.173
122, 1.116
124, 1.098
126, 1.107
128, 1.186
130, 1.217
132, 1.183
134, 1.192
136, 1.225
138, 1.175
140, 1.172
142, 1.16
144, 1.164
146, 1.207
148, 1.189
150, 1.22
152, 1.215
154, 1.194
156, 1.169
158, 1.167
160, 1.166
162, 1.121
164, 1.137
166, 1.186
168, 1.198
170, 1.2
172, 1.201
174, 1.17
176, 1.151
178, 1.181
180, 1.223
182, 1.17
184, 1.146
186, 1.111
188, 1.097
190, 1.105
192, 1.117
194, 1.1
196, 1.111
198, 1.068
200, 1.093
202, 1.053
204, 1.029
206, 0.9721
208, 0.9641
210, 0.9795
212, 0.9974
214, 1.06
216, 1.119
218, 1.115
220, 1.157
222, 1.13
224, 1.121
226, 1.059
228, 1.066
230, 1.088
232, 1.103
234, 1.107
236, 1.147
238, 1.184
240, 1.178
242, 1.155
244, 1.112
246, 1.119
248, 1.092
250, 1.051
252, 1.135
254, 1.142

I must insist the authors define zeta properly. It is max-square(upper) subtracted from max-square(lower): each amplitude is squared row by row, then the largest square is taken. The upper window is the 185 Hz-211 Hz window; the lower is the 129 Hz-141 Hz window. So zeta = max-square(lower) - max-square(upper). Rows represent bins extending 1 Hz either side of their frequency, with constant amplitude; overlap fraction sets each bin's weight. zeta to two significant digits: 0.25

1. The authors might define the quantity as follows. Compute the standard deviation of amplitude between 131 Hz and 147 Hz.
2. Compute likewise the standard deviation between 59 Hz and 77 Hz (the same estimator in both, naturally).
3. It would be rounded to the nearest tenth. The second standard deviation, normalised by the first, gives 3.6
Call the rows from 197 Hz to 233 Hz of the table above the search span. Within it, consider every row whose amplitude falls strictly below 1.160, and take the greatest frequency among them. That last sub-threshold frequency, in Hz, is 232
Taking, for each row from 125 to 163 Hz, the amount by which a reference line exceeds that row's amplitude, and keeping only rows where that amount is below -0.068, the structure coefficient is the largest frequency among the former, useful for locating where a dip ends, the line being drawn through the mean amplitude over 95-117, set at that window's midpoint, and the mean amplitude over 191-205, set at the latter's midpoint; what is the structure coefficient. 154 Hz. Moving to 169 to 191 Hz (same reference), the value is 182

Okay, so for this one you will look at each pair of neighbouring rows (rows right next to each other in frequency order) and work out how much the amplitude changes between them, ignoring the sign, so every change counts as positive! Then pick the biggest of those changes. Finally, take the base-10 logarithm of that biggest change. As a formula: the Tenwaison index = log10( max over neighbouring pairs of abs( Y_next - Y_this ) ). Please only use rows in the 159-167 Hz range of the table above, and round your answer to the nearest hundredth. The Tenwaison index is -1.31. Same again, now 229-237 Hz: -1.40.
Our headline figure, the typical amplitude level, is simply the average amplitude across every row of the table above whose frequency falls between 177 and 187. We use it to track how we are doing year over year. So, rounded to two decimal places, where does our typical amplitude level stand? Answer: 1.17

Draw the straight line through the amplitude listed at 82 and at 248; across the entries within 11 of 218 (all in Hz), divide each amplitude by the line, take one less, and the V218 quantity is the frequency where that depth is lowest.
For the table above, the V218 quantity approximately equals 208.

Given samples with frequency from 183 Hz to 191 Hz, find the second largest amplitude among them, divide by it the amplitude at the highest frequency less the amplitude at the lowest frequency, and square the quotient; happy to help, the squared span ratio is 0.0014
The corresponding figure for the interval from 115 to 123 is 0.0093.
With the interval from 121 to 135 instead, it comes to 0.0041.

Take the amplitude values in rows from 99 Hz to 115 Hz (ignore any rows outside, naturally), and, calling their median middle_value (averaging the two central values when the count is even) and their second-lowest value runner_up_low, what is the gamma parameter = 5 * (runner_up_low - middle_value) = -0.21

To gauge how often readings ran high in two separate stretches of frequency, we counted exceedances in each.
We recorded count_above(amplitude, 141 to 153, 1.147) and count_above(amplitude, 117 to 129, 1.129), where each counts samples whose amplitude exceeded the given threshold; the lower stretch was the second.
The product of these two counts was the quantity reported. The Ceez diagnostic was 18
